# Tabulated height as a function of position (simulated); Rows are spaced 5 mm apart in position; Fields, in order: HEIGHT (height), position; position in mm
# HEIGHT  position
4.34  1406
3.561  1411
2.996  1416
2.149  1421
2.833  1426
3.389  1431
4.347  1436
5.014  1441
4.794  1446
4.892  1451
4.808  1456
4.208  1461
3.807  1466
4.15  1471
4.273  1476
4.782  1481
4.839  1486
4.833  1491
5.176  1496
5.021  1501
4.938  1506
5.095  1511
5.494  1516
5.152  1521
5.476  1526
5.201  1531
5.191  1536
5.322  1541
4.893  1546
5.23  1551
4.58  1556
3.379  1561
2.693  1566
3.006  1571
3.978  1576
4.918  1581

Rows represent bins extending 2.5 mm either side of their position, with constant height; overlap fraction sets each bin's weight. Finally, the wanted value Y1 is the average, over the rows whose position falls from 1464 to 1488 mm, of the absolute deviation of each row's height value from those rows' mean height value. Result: 0.35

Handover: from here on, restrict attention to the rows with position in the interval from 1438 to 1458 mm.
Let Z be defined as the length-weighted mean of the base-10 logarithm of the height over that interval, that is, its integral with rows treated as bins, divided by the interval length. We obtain 0.687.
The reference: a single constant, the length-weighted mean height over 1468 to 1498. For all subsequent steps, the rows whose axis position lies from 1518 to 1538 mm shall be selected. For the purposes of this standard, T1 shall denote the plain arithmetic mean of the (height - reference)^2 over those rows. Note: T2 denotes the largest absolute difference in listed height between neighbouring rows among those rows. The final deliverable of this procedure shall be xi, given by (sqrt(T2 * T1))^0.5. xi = 0.59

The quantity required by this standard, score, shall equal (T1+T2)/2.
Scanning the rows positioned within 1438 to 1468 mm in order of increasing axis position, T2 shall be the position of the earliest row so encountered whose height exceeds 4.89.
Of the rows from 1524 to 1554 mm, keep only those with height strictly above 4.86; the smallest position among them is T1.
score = 1483.5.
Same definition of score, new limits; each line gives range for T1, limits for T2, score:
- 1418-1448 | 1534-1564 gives 1488.5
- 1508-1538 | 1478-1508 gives 1503.5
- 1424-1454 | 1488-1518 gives 1468.5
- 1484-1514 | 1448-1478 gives 1473.5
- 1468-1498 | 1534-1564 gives 1516.0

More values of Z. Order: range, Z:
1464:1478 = 0.610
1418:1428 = 0.393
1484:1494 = 0.686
